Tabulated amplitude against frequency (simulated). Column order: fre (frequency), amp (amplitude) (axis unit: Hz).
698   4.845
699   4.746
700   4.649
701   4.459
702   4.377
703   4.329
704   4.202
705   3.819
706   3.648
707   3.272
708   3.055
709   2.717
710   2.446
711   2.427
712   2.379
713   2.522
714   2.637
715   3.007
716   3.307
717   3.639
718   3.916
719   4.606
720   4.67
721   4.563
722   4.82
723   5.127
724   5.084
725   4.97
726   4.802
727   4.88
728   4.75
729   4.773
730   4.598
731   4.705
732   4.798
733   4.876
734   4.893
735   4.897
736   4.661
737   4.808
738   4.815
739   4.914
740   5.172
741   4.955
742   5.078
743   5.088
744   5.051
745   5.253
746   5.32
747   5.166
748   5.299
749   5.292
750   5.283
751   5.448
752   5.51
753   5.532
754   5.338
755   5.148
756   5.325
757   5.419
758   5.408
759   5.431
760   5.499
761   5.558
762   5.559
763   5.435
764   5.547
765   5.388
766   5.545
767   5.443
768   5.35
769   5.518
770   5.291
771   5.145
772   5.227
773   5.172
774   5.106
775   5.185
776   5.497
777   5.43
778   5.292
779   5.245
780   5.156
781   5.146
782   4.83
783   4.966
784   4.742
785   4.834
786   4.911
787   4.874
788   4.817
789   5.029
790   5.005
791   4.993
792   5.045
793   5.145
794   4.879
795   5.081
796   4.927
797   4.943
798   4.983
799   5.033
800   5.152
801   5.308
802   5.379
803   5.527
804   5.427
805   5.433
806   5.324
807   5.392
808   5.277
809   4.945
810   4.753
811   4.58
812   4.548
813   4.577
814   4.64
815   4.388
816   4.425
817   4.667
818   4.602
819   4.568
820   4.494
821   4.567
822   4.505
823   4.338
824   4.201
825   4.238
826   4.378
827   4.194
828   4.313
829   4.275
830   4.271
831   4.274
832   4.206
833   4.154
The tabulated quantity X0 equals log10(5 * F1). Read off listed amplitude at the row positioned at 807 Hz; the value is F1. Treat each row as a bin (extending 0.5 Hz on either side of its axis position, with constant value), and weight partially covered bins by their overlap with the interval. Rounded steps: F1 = 5.392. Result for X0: 1.43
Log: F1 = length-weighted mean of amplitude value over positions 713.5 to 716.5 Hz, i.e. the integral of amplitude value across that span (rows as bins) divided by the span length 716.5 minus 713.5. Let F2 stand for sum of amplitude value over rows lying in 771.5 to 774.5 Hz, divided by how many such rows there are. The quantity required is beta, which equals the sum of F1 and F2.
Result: 8.2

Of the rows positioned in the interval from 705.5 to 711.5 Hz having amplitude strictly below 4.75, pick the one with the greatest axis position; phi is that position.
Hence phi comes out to 711 Hz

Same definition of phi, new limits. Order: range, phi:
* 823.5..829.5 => 829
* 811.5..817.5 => 817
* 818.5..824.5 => 824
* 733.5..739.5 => 736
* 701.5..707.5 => 707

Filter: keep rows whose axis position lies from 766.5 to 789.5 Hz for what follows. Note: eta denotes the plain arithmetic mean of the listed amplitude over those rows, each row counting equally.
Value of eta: 5.14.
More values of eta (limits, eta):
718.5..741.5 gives 4.83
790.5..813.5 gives 5.07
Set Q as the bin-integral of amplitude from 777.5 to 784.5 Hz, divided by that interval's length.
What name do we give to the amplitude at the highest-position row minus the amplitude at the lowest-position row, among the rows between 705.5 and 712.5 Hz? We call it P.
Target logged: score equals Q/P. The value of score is -4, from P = -1.27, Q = 5.1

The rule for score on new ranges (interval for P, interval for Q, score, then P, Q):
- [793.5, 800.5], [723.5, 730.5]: 18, 0.27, 4.8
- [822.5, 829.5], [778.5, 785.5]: -79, -0.06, 5.0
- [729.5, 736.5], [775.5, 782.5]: 83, 0.06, 5.2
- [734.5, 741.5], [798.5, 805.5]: 92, 0.06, 5.3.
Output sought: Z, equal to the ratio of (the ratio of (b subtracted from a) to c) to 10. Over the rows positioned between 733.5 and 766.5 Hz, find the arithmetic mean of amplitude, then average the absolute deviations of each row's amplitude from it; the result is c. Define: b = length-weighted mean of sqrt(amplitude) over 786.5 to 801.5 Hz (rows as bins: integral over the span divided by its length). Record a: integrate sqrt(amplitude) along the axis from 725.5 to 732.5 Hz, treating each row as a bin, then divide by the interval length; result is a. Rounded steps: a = 2.18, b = 2.24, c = 0.21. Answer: -0.03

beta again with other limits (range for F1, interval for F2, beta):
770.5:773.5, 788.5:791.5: 10.2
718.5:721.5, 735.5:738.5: 9.4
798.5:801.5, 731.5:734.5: 10.0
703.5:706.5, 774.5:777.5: 9.3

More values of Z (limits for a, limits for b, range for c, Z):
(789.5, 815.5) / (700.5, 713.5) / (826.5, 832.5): 1.14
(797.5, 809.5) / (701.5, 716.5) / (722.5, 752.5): 0.25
